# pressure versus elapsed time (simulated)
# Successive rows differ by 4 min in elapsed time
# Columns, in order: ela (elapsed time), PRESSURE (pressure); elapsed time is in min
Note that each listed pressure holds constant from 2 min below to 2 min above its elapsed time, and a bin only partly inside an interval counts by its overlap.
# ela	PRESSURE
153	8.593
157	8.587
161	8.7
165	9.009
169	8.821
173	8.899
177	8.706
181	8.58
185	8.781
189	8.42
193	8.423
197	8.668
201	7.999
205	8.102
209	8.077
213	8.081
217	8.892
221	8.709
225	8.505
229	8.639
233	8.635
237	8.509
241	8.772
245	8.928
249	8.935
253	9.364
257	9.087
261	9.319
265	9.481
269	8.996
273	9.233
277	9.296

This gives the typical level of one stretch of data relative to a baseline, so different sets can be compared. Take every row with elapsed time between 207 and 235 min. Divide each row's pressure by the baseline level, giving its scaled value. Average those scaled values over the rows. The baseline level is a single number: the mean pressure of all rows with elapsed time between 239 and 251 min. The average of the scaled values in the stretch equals 0.958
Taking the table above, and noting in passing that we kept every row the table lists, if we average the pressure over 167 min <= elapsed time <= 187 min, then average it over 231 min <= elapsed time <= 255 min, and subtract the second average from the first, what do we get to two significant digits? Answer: -0.10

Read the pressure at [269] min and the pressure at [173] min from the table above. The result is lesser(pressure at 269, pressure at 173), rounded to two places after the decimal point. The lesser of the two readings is 8.90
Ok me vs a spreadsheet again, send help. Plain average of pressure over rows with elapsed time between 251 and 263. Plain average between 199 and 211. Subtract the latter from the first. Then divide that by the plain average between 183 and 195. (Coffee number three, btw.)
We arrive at 0.14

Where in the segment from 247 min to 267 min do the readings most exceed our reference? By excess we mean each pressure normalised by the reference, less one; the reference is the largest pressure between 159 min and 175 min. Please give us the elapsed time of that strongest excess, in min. 265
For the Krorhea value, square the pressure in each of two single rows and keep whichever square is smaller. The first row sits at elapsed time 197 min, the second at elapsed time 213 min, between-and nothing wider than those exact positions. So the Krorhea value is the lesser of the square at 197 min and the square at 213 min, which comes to 65.3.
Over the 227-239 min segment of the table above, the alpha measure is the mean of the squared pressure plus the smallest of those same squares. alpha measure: 146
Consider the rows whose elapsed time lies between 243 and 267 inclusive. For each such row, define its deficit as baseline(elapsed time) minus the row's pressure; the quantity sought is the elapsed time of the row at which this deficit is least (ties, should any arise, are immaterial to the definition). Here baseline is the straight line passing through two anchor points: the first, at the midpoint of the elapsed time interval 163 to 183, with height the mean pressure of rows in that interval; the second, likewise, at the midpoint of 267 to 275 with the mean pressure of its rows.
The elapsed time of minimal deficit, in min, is 265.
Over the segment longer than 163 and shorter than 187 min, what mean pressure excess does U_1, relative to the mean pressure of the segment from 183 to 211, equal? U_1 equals 0.4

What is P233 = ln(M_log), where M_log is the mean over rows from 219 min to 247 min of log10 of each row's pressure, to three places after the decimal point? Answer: -0.064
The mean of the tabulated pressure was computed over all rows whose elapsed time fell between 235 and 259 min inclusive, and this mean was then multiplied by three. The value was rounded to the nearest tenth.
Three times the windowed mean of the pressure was 26.8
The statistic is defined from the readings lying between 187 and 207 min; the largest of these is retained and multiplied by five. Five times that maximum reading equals 43.3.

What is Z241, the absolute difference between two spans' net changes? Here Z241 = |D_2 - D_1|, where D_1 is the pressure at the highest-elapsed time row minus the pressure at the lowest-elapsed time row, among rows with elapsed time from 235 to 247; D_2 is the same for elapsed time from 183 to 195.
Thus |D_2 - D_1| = 0.78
